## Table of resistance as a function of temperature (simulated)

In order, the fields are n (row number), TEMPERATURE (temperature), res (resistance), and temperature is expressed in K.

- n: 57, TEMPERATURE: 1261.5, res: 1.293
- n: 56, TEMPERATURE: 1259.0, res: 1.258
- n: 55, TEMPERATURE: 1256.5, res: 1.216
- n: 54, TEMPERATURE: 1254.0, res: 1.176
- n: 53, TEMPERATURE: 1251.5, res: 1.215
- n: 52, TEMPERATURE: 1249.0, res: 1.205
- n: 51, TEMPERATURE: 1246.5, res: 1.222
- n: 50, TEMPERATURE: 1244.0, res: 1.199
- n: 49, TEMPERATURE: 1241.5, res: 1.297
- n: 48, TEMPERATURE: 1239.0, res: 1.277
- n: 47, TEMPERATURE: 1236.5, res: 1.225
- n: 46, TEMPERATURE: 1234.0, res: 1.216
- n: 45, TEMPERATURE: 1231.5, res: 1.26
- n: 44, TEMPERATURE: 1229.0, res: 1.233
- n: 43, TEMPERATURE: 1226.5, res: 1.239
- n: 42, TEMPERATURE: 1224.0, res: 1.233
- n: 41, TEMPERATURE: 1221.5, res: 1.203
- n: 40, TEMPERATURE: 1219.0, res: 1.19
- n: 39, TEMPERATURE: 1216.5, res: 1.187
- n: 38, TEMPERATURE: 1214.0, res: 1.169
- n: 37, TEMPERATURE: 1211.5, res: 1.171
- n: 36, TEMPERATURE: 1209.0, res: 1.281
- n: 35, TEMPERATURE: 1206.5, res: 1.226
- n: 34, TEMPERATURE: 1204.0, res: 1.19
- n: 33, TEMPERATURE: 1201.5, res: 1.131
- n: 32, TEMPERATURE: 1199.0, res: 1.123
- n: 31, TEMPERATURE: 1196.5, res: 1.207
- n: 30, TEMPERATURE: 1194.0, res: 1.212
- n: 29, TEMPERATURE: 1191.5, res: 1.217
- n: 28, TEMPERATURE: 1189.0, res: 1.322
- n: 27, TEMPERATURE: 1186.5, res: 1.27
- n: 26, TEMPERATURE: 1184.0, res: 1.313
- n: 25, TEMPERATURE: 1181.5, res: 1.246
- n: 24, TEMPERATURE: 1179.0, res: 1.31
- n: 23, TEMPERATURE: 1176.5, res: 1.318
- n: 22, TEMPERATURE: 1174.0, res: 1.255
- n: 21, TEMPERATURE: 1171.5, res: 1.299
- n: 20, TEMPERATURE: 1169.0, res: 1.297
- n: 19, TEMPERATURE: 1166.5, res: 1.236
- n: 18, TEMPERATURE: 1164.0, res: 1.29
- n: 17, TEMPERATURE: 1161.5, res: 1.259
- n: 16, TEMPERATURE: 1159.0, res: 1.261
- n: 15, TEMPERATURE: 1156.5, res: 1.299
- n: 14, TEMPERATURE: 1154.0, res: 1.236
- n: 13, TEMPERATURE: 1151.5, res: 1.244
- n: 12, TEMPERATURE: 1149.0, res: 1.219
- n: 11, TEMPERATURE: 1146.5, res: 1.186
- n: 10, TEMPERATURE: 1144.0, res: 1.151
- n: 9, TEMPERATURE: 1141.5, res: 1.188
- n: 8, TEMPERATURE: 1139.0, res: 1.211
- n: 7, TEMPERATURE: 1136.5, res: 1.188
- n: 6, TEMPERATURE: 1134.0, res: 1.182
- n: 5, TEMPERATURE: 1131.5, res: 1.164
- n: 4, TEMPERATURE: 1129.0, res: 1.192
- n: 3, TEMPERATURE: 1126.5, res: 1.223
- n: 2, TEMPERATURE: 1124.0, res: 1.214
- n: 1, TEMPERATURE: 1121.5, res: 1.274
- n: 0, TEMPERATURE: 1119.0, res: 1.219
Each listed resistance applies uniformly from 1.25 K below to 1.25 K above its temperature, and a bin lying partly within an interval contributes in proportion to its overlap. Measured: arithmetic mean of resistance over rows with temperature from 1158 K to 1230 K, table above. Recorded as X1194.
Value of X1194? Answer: 1.24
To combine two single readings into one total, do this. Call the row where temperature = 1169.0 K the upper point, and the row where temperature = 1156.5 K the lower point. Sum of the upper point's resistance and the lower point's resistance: 2.60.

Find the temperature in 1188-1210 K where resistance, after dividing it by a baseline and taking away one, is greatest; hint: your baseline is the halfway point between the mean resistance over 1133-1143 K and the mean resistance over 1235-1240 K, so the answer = 1189.0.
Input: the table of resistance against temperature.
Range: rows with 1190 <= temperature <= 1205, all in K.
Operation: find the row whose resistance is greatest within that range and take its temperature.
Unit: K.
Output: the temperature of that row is 1191.5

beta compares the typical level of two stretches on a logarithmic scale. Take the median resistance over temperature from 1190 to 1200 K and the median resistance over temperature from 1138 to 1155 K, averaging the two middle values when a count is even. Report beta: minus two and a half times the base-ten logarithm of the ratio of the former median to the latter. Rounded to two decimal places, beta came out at 0.00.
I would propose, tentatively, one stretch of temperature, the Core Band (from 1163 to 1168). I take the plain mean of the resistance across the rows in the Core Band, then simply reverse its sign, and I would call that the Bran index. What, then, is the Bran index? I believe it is -1.26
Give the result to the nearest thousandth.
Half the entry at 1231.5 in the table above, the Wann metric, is 0.630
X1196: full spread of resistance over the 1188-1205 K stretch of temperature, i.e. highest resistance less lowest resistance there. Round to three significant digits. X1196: 0.199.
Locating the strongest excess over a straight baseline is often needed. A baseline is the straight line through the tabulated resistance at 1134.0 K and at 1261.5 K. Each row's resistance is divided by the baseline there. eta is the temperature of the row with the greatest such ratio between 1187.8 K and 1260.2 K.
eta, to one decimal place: 1189.0 K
